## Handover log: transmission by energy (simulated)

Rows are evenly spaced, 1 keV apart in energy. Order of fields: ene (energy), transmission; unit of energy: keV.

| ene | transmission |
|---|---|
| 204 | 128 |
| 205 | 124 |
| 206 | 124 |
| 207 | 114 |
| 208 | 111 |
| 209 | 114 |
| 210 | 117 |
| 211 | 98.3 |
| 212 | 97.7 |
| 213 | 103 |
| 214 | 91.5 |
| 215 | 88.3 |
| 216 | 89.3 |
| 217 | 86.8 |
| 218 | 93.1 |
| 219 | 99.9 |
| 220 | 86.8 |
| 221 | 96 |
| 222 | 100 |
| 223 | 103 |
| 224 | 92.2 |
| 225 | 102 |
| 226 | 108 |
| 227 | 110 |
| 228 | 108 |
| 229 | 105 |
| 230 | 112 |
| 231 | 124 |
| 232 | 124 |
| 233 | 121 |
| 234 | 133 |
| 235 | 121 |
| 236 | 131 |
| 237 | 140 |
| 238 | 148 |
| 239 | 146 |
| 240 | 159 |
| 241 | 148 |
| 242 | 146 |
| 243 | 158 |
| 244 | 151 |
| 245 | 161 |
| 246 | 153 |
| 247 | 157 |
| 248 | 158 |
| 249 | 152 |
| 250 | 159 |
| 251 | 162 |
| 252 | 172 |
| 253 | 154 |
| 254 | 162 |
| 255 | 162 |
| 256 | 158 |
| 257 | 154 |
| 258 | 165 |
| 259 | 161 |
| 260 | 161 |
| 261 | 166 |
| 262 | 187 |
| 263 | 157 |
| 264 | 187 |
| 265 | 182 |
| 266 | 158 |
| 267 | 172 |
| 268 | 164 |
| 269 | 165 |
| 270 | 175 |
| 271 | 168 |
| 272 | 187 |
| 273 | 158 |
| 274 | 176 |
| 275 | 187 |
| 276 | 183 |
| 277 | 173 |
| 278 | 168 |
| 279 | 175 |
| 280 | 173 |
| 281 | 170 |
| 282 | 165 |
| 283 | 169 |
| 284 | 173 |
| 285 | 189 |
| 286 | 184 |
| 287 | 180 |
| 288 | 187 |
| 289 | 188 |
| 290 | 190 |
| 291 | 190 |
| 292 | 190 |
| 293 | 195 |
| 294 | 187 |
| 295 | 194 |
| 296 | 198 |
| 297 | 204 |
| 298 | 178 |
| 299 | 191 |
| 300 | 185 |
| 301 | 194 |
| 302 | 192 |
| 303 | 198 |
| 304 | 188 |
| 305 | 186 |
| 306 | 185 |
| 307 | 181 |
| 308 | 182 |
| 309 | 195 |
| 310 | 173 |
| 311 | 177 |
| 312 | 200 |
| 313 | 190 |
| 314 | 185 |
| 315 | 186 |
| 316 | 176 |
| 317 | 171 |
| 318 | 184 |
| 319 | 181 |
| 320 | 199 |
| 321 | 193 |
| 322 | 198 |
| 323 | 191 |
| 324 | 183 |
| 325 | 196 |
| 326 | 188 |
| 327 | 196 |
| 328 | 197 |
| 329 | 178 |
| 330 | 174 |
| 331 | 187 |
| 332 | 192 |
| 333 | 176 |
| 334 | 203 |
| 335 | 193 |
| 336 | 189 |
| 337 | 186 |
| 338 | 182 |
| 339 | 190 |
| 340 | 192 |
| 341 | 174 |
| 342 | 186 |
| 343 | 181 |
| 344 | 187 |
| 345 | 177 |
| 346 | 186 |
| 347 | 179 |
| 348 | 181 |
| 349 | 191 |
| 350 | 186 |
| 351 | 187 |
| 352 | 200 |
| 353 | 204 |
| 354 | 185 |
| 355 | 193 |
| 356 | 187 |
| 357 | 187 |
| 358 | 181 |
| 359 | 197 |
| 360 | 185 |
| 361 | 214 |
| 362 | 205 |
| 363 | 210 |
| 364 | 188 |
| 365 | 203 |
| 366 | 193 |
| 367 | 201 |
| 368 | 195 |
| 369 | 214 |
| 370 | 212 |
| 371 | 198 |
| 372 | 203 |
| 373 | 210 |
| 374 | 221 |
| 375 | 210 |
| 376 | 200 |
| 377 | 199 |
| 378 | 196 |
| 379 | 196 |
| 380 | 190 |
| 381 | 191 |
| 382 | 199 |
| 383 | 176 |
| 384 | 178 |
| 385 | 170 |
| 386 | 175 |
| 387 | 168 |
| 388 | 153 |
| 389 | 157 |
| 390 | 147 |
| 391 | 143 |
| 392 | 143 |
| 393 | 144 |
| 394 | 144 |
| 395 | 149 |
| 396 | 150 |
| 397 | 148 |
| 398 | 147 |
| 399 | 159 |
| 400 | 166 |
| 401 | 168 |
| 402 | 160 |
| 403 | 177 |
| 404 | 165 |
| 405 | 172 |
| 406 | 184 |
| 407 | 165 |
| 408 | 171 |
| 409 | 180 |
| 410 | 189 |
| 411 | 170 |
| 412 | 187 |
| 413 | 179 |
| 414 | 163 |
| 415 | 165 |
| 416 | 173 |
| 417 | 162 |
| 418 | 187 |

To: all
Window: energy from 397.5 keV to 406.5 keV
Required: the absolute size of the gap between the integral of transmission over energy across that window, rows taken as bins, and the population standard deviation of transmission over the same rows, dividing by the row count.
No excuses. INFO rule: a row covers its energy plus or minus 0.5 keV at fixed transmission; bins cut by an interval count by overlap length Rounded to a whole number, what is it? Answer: 1488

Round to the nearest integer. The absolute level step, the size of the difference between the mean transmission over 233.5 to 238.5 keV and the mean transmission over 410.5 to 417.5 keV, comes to 37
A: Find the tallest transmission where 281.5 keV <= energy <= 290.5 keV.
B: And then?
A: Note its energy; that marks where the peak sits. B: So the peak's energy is 290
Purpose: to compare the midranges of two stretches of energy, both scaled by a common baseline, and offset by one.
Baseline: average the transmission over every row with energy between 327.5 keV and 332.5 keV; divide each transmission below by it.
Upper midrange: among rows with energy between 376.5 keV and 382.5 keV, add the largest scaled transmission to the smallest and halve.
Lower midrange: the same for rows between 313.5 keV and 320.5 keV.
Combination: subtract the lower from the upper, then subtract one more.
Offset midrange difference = -0.949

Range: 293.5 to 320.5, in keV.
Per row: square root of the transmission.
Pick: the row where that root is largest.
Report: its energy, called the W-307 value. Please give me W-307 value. 297 keV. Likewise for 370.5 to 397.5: 374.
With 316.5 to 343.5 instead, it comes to 334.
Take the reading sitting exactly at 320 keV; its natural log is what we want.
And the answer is 5.29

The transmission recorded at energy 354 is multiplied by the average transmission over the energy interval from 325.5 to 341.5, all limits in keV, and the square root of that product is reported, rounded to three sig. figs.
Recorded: 186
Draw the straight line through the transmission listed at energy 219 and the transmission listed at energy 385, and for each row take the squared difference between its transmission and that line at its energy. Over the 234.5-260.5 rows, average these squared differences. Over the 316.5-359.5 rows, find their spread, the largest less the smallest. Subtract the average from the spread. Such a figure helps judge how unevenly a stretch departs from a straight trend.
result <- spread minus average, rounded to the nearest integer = 858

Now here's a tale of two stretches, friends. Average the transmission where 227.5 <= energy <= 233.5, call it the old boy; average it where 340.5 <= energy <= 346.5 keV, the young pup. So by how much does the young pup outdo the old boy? 66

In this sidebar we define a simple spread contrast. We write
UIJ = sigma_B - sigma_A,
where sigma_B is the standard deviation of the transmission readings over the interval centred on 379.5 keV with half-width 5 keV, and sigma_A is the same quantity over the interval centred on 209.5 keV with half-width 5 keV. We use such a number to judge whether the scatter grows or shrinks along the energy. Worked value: -1.0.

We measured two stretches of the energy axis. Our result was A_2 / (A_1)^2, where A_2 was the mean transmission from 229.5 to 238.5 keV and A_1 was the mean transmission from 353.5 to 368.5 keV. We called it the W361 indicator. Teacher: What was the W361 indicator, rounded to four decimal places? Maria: 0.0034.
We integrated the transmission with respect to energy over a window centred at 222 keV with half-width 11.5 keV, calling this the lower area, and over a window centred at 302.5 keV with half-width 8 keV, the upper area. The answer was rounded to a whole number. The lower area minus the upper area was -684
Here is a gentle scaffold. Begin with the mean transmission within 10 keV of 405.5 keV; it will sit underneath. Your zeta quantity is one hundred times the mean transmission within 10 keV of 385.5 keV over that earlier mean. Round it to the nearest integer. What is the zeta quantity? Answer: 102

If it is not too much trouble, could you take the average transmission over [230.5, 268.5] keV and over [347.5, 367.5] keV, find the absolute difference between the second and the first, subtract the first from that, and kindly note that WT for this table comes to -115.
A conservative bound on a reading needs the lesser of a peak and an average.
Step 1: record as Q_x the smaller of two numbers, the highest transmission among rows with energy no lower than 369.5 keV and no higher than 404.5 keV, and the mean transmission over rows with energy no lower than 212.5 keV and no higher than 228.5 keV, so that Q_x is 97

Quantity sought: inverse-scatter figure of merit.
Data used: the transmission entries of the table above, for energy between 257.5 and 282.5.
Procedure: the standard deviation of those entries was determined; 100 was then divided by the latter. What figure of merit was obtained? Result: 10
